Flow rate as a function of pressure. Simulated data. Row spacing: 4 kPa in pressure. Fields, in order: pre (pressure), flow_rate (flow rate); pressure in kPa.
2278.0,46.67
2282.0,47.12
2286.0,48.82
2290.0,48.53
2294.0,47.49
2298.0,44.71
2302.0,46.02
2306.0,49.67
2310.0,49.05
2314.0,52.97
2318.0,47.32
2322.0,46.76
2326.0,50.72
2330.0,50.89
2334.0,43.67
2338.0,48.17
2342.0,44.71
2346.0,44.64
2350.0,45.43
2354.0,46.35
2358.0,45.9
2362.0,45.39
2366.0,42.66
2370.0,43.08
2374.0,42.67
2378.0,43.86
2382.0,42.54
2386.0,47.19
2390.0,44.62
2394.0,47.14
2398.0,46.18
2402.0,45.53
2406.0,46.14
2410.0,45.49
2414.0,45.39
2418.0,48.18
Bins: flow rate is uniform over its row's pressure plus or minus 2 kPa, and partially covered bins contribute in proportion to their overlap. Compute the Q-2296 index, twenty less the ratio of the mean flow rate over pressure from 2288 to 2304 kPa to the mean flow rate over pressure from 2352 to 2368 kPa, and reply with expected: 18.96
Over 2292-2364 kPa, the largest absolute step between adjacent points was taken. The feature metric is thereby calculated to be 7.2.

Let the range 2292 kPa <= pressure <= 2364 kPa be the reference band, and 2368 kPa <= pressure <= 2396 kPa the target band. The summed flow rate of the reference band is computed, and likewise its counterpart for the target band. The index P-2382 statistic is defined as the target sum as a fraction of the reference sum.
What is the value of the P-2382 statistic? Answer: 0.37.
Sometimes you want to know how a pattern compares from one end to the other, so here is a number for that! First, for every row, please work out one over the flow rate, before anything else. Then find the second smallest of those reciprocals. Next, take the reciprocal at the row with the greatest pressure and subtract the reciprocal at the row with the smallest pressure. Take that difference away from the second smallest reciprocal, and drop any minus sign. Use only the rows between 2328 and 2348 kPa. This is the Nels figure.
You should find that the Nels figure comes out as 0.0180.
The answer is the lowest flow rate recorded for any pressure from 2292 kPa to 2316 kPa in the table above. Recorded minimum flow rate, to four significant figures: 44.71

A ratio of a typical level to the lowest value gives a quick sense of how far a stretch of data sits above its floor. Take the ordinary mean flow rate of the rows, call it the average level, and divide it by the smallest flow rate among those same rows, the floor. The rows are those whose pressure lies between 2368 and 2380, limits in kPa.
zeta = 1.01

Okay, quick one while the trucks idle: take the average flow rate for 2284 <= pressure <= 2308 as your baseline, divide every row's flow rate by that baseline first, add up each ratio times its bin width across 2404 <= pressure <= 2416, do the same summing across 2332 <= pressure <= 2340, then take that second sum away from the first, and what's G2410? 4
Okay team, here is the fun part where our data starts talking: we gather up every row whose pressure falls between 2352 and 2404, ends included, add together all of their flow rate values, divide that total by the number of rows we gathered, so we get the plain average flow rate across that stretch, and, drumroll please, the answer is 45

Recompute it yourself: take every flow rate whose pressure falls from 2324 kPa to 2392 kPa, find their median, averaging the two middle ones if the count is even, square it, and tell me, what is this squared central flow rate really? 1999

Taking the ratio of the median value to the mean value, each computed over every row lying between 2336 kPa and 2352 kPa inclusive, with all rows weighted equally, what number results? 0.99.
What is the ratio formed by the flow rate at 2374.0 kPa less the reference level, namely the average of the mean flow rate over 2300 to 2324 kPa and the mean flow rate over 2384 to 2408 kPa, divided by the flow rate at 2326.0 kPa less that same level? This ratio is -1.4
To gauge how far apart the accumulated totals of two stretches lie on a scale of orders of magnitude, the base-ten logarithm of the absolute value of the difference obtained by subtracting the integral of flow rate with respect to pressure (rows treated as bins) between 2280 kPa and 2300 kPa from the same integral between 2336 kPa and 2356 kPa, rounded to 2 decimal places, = 1.47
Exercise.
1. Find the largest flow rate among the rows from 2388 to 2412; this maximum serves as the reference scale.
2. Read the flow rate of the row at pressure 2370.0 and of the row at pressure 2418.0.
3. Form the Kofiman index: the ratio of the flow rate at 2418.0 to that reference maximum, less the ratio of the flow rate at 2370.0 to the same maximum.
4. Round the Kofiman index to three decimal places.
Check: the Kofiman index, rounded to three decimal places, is 0.108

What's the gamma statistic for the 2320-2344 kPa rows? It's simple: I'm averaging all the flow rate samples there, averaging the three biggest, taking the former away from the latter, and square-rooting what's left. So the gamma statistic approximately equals 1.6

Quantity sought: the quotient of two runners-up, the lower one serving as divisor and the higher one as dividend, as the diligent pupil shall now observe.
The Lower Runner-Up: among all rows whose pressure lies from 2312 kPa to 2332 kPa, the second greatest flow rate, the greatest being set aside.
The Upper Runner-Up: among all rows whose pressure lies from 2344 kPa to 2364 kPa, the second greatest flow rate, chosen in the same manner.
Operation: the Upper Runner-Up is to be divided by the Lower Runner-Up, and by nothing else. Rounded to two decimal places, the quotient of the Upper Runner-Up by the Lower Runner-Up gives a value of 0.90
